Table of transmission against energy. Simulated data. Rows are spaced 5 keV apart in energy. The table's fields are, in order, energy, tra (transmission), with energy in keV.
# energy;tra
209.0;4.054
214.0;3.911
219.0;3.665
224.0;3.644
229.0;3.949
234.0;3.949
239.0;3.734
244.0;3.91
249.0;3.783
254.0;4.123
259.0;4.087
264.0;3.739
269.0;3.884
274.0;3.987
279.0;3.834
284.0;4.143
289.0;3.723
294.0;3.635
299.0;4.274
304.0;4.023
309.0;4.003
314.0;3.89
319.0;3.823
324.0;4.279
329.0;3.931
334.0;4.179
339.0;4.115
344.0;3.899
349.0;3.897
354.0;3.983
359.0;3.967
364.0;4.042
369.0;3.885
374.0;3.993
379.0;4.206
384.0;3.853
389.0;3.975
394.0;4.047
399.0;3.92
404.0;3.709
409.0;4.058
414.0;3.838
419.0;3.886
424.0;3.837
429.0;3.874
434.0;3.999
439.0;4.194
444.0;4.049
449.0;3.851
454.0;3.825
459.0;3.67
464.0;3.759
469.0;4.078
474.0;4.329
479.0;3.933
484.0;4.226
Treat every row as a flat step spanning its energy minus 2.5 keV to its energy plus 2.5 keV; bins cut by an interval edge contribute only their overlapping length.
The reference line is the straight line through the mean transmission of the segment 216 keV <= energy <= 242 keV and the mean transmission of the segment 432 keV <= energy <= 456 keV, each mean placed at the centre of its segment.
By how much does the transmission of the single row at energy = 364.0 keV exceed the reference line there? 0.13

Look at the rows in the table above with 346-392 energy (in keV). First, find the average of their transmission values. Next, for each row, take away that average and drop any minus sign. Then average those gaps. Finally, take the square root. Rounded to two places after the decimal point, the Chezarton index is 0.26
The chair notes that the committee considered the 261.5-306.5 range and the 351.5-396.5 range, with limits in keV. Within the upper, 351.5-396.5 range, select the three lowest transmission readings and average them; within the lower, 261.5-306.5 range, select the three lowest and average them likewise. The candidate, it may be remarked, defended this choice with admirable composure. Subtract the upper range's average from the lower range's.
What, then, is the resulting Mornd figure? -0.20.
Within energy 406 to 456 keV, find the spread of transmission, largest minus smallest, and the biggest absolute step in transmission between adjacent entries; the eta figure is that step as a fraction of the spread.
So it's 0.60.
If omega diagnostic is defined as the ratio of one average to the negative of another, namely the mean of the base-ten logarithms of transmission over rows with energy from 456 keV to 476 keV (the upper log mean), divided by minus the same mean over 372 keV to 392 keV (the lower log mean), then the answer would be -0.99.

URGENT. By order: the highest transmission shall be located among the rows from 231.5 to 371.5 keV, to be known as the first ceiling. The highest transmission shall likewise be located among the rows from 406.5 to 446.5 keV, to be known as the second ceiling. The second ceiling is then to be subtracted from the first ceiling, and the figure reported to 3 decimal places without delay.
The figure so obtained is 0.085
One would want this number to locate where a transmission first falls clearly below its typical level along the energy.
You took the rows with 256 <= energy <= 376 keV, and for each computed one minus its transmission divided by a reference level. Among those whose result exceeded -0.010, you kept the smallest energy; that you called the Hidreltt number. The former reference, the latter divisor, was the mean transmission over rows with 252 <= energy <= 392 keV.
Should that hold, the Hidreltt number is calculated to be 264.0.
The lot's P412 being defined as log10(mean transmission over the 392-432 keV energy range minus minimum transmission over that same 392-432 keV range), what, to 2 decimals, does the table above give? -0.73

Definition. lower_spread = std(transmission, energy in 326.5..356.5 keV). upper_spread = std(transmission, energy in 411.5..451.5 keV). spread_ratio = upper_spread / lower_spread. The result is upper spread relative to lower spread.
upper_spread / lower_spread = 1.1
